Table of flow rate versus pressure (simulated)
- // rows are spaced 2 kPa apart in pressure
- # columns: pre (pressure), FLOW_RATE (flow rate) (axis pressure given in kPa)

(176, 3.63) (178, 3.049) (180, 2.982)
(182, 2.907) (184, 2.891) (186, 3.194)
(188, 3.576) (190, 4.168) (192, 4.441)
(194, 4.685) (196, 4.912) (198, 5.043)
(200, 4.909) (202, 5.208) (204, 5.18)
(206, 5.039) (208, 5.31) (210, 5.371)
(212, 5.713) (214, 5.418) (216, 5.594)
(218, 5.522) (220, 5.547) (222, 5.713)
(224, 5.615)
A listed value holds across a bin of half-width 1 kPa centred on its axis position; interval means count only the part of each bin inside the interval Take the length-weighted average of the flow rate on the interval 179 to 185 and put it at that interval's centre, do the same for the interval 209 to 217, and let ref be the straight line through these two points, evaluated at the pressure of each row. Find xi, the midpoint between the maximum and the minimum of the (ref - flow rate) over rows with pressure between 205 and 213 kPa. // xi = -0.19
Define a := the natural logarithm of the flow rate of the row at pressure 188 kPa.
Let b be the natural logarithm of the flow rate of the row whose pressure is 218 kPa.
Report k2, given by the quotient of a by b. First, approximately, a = 1.3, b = 1.71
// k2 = 0.7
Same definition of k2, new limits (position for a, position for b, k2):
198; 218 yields 0.9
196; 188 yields 1.2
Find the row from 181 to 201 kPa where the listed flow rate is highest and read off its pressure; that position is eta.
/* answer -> 198 kPa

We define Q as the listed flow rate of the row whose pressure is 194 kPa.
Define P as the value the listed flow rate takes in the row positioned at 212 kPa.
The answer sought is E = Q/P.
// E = 0.8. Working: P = 5.713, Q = 4.685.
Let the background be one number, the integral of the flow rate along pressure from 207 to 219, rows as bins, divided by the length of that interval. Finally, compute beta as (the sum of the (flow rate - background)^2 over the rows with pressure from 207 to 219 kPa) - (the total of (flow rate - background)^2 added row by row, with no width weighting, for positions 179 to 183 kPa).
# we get -13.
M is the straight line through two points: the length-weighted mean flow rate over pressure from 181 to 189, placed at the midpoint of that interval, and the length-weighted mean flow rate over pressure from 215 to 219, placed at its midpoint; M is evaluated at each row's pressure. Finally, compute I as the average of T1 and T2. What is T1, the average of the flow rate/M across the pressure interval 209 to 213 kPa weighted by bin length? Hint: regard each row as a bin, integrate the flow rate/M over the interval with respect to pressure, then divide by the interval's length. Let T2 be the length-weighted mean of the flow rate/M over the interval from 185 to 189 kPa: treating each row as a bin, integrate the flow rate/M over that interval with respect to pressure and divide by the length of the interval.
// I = 1.06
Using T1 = 1.09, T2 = 1.03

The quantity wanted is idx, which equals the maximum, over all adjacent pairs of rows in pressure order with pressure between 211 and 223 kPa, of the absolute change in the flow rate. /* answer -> 0.295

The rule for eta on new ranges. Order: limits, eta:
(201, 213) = 212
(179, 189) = 188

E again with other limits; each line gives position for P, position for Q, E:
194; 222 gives 1.2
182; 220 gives 1.9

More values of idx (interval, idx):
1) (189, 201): 0.273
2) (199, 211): 0.299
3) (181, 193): 0.592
